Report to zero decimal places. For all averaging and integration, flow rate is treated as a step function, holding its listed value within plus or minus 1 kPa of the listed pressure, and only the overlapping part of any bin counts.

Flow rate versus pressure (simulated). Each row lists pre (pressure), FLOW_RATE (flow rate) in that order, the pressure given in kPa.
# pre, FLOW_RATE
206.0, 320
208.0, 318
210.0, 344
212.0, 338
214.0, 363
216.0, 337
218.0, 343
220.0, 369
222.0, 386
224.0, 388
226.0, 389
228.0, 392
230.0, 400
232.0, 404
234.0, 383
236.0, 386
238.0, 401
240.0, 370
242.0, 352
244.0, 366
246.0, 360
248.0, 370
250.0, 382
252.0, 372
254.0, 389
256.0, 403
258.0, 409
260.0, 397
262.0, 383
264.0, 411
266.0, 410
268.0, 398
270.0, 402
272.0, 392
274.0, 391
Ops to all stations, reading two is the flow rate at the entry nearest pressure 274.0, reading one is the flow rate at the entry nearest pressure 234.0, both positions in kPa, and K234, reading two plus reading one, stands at 774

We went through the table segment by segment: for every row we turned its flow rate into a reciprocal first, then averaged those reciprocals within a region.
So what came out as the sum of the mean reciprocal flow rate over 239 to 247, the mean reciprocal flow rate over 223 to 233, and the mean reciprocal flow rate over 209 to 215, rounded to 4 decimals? 0.0082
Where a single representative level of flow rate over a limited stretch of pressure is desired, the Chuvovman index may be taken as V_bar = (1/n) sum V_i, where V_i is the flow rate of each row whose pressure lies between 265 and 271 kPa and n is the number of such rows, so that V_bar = 403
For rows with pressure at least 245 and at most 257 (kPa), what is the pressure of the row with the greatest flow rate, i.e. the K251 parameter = 256.0 kPa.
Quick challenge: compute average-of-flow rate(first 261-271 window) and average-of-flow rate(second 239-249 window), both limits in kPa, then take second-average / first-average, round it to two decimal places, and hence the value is 0.91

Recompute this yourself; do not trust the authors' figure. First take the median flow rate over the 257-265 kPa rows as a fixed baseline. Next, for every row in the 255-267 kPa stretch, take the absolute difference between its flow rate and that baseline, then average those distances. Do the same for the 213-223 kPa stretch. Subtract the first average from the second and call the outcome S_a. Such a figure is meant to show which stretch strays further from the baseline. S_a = 36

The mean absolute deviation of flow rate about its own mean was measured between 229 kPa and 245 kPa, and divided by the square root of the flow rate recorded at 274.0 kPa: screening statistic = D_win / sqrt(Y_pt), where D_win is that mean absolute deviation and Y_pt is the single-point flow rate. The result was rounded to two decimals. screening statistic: 0.76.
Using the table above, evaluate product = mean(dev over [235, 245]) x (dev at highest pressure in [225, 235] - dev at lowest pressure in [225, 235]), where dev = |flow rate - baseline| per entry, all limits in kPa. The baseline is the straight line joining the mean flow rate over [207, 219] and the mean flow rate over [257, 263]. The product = -266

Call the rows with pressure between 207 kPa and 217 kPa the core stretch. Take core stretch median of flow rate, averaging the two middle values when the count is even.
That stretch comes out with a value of 338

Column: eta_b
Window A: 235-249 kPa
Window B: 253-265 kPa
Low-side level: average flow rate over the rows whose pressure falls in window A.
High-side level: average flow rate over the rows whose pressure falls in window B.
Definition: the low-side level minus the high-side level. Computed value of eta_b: -27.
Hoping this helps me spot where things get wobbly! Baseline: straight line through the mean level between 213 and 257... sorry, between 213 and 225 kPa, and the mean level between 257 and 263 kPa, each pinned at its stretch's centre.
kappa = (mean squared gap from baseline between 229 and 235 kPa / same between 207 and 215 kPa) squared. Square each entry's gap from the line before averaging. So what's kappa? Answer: 1.2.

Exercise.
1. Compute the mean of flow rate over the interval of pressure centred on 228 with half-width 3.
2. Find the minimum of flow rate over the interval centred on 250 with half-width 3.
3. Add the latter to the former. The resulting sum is 764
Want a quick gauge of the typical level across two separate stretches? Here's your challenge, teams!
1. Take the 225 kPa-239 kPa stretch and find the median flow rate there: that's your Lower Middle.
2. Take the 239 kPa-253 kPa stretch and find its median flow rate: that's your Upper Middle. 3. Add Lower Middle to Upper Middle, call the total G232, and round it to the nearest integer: 762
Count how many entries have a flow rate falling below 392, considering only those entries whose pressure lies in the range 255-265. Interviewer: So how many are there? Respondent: 1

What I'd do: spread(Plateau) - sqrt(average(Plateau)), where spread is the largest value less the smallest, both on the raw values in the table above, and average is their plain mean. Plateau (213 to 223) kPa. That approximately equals 30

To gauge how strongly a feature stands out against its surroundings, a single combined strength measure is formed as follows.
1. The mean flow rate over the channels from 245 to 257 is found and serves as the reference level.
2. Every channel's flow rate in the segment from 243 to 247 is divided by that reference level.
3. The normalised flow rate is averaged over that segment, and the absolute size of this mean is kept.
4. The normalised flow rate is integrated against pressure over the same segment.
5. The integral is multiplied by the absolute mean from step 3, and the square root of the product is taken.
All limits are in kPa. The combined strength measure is 1.91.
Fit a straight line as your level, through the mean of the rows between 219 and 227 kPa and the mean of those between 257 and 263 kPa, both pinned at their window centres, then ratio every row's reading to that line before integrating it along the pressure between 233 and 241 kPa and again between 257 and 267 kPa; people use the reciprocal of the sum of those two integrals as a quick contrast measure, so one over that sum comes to 0.055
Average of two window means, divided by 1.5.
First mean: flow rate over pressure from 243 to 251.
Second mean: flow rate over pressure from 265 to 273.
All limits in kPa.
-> 257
